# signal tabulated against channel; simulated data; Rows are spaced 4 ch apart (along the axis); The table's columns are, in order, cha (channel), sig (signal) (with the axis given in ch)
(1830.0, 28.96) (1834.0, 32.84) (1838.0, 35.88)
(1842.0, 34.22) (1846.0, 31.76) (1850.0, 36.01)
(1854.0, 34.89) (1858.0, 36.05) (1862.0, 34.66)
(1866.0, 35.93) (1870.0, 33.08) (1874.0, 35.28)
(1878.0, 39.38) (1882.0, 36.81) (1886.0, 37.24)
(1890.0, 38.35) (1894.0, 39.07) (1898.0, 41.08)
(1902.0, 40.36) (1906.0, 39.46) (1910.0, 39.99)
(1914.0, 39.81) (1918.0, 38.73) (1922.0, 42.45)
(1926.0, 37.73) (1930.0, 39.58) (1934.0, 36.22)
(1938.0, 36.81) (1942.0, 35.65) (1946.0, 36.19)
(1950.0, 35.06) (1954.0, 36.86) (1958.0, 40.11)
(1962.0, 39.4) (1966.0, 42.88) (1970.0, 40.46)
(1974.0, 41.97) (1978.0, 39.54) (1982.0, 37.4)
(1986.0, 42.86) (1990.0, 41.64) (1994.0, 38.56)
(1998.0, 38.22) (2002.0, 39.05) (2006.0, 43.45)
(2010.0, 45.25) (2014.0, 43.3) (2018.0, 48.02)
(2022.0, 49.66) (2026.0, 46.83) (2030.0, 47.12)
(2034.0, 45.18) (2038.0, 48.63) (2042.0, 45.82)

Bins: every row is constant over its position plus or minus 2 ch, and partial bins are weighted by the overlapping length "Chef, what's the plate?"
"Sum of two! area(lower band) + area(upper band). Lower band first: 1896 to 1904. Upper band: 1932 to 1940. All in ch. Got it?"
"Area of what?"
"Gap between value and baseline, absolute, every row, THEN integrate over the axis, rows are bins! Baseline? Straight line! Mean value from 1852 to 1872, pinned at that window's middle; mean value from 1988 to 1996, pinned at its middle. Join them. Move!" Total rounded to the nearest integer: 45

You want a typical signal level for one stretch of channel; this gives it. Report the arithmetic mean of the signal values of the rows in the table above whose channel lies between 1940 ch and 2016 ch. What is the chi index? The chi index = 39.9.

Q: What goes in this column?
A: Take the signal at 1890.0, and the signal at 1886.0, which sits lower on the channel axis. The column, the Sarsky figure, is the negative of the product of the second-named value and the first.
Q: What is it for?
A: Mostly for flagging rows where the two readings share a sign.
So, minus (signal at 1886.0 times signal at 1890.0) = -1428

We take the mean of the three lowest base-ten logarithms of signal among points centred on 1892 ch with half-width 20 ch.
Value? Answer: 1.562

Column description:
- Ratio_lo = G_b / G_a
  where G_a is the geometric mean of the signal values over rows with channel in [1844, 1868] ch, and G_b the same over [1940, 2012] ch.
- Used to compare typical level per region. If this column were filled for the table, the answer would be 1.14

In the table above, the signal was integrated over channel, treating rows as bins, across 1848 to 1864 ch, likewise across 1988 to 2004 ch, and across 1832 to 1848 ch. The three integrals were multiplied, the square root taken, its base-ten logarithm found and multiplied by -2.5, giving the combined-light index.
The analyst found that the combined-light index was -10.4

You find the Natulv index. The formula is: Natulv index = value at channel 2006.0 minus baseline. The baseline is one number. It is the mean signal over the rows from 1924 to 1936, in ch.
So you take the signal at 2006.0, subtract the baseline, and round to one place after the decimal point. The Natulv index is 5.6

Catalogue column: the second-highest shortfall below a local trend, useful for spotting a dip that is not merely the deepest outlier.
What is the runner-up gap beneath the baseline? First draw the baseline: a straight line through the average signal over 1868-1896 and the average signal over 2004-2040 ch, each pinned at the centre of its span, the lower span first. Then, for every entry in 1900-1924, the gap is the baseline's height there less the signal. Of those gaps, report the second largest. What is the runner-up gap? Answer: -1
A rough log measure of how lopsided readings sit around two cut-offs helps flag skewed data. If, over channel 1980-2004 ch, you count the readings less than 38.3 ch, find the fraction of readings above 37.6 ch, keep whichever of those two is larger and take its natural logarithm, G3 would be 0.69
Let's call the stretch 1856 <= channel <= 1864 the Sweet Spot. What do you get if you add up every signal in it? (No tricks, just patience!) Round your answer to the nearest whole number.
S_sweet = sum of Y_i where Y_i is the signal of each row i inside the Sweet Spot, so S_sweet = 71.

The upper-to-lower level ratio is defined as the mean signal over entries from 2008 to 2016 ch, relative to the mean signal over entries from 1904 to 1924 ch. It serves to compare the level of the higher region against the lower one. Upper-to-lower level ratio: 1.10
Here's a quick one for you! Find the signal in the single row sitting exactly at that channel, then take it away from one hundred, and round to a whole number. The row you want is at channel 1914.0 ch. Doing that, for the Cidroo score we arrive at 60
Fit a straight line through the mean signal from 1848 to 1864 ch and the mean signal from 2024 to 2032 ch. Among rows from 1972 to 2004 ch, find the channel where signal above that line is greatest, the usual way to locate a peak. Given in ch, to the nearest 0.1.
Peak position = 1986.0 ch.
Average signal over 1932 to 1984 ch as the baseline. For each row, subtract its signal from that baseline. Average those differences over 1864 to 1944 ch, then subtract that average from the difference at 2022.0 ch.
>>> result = -12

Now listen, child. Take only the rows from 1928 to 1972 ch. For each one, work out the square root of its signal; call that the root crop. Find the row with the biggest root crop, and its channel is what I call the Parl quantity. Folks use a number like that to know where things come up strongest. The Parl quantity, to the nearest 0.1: 1966.0 ch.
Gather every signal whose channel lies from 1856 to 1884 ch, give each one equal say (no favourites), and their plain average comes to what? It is 36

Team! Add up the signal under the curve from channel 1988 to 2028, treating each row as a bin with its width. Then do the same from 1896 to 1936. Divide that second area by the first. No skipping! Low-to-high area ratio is 0.91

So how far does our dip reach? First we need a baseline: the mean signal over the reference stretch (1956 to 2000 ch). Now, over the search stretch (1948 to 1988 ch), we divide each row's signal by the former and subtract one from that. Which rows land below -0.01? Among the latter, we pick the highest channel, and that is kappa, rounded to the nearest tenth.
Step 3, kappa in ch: 1982.0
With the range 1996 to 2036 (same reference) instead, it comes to 2002.0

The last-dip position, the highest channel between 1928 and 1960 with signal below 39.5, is 1954.0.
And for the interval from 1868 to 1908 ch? 1906.0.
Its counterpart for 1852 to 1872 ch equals 1870.0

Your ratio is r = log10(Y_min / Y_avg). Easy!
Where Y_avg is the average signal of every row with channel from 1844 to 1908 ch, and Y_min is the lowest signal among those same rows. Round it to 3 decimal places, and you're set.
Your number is -0.064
